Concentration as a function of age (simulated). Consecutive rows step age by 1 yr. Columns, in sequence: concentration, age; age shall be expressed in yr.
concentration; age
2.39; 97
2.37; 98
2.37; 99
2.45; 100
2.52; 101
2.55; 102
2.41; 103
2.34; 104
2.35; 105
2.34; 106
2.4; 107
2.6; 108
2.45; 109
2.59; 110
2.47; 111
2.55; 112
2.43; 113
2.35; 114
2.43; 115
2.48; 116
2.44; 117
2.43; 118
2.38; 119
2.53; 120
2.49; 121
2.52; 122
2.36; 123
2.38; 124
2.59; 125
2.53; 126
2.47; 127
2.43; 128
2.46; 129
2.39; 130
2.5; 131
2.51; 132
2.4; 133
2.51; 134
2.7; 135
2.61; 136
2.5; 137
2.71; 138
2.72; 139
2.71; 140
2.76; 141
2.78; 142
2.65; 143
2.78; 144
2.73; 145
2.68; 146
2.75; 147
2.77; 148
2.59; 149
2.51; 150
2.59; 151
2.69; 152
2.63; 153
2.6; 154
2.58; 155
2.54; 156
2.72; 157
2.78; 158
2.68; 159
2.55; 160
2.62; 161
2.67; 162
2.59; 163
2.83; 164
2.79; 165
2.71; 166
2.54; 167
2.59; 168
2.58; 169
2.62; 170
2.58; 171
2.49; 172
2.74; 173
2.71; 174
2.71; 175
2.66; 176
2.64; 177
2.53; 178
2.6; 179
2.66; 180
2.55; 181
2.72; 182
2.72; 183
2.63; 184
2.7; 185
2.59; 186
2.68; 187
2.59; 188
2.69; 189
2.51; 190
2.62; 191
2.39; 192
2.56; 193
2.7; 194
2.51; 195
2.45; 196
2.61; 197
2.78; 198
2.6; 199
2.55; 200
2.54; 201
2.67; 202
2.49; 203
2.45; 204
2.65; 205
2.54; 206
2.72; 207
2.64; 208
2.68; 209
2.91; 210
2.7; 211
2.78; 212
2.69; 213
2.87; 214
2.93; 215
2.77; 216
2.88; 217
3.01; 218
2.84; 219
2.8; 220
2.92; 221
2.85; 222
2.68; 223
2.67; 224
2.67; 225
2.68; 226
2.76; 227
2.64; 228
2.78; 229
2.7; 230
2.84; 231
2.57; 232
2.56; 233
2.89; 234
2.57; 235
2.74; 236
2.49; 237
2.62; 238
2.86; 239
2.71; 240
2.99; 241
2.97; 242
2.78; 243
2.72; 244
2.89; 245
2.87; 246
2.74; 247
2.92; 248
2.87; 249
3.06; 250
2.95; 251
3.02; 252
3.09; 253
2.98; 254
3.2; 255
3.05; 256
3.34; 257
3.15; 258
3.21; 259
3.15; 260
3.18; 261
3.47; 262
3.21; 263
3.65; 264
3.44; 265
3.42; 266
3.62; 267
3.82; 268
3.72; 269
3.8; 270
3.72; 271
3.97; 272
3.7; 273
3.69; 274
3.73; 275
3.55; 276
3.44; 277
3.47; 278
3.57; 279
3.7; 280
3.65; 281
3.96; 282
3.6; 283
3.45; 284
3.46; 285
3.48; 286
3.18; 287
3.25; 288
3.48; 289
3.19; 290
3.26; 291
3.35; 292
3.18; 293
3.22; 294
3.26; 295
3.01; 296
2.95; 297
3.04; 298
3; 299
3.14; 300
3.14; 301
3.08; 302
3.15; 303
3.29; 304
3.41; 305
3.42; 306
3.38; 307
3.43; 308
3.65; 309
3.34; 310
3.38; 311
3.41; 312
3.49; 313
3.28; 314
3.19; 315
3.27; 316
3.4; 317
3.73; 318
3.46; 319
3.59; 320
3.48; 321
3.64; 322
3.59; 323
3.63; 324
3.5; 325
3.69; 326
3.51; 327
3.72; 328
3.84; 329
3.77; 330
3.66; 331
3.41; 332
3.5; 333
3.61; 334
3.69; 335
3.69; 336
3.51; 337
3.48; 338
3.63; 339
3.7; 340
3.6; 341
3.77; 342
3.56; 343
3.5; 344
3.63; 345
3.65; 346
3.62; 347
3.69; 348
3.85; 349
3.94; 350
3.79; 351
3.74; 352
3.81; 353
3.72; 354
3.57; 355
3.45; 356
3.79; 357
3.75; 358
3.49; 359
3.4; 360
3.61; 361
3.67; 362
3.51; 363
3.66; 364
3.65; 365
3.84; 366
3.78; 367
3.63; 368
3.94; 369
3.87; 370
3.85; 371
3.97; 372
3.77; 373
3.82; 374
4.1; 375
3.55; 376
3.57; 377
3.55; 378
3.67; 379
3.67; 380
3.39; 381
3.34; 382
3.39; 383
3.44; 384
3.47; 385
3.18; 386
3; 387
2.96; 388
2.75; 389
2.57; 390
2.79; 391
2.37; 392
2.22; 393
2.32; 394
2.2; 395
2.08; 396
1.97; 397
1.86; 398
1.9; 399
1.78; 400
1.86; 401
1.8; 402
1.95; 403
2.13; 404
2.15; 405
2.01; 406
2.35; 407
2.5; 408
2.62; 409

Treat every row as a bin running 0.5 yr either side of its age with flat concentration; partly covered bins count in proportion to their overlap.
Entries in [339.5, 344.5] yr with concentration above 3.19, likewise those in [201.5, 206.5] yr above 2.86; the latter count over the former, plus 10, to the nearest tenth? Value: 10.0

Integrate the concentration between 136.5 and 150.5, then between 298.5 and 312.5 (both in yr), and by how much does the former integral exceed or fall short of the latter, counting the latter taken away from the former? -9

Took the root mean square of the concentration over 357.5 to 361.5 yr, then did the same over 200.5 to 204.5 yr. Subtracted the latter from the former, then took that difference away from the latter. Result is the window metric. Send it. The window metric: 1.51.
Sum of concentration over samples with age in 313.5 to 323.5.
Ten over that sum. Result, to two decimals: 0.29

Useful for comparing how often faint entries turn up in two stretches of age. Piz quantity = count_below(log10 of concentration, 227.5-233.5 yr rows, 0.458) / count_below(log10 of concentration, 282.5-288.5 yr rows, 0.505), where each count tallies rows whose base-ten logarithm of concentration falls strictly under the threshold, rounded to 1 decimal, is 6.0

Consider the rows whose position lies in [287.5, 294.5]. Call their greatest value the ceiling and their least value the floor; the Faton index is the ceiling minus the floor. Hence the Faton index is 0.30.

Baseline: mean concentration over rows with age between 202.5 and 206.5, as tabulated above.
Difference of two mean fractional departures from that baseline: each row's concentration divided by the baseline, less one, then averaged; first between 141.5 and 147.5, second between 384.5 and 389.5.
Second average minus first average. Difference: 0.14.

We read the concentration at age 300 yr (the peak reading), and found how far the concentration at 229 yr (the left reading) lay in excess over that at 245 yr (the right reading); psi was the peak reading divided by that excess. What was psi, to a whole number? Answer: -29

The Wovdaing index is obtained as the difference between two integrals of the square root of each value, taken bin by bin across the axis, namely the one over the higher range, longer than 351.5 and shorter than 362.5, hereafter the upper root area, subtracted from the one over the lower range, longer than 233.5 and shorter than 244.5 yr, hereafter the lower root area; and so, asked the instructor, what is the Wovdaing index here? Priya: -2.7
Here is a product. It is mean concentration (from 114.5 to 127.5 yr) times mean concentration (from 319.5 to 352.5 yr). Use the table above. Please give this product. 9.0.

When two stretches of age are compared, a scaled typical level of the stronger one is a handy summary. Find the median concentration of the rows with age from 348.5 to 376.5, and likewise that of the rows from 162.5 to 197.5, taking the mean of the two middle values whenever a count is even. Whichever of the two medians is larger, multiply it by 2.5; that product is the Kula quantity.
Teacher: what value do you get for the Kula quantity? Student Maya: 9.4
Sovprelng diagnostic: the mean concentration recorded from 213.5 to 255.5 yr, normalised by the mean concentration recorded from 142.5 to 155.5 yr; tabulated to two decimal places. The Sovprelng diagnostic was 1.06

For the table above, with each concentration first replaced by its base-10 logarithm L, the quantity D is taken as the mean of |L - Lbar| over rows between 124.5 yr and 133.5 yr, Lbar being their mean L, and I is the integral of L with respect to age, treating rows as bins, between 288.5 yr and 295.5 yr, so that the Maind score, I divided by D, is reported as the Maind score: 407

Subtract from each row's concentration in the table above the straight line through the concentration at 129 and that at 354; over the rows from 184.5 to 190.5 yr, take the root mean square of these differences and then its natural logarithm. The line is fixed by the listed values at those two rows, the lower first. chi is -1.7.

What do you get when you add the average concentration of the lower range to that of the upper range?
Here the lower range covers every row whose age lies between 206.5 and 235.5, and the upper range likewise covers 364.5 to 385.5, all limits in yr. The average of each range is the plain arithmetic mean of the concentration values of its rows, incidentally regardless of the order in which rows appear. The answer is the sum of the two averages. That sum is 6.4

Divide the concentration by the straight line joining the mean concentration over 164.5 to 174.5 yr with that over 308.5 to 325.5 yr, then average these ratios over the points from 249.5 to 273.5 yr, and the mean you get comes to 1.07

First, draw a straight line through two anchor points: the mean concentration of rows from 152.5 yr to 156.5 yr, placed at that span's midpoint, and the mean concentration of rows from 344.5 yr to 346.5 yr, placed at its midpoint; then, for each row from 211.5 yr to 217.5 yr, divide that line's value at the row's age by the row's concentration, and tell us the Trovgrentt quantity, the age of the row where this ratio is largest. 213 yr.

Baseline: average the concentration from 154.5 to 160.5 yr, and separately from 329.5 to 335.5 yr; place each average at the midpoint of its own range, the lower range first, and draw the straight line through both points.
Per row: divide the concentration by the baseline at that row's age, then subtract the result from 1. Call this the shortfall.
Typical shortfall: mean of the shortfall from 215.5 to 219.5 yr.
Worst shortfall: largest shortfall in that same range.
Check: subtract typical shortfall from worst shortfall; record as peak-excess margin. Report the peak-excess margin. 0.033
